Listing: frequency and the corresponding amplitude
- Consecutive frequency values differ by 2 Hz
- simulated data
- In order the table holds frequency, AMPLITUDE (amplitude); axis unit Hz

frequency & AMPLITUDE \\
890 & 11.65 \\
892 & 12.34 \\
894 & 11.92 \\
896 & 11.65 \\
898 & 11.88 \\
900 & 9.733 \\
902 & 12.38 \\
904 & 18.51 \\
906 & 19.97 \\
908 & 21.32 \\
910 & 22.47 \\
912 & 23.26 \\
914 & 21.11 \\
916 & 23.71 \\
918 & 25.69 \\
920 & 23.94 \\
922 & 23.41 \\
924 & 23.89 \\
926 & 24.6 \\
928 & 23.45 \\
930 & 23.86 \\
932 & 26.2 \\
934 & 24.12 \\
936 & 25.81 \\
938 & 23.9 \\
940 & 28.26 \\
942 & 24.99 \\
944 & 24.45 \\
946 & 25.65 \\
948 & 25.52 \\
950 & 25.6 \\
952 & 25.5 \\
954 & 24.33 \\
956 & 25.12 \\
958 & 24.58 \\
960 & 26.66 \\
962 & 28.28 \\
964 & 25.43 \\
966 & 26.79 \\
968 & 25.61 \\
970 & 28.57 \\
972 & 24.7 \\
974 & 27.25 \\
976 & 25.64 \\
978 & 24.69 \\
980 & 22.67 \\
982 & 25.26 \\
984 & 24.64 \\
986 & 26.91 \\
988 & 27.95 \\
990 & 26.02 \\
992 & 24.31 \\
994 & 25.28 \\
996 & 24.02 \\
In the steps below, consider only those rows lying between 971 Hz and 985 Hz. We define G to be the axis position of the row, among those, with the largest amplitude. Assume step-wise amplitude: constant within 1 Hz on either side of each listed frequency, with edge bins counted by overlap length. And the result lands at 974 Hz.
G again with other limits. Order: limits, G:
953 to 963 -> 962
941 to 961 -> 960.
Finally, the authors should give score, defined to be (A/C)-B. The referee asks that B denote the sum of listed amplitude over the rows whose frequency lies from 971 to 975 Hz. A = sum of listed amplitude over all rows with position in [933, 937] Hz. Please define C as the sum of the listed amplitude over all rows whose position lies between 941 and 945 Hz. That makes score -50.9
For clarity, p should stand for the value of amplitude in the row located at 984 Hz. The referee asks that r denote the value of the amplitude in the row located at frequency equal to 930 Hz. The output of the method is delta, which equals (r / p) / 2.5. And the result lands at 0.387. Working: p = 24.64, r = 23.86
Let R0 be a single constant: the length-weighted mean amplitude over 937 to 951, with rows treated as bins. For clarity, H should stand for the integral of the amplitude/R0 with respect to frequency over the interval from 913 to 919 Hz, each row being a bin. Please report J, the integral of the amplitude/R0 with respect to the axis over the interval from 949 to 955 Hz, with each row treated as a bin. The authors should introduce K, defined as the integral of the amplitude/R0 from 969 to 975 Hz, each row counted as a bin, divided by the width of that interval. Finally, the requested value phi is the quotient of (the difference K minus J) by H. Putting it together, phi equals -0.88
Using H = 5.5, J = 5.92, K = 1.05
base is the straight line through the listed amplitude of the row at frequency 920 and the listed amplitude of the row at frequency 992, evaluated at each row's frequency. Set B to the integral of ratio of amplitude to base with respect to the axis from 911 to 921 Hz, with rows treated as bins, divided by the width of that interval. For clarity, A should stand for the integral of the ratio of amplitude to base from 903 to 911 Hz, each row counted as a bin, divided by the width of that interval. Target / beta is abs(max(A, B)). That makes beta 0.98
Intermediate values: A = 0.86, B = 0.98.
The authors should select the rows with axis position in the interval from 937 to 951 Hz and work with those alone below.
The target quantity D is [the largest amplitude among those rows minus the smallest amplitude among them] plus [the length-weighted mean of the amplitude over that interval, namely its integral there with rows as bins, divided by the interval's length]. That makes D 30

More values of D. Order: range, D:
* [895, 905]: 22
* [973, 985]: 30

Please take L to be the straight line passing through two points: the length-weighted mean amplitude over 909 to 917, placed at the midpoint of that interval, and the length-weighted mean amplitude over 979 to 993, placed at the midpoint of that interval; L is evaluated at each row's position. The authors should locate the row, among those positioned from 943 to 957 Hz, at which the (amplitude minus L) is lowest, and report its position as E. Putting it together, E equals 954 Hz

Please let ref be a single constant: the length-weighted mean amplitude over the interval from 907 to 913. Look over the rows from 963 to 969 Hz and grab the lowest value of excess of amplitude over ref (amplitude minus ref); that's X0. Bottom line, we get 3.1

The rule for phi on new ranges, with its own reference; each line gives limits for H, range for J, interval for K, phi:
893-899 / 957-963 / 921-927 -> -1.91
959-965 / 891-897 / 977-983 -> -0.30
